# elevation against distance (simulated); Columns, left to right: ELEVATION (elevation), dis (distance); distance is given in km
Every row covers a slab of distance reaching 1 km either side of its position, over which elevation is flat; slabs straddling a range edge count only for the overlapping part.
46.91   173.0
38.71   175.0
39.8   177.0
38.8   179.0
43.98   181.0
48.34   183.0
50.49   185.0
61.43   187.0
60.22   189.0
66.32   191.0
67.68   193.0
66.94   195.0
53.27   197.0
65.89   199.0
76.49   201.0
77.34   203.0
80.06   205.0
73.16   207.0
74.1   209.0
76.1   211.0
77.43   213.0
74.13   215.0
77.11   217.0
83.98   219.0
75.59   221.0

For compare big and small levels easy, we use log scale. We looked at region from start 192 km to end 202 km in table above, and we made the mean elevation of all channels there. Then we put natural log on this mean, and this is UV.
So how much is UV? 4.2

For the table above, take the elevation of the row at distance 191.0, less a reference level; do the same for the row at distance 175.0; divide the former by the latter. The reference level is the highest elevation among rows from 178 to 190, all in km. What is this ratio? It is -0.2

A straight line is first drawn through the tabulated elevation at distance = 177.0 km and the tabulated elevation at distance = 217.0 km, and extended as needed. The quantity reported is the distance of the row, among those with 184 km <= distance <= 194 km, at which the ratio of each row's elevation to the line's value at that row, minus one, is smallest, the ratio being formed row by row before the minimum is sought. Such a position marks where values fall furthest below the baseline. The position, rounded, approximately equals 185.0 km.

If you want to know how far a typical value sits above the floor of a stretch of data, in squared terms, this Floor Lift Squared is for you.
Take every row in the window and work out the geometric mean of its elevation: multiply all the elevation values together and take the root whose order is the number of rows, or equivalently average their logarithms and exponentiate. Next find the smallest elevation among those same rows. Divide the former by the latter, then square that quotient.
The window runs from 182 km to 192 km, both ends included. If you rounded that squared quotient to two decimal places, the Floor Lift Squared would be 1.39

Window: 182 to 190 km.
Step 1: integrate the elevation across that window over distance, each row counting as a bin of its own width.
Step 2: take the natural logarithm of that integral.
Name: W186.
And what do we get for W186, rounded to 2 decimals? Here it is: 6.09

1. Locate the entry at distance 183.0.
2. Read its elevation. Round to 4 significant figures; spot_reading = 48.34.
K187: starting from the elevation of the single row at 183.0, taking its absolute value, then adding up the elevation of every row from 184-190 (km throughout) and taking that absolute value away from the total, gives 124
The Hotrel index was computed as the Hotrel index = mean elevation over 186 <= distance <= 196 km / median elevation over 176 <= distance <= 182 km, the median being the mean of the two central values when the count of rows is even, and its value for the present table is 1.6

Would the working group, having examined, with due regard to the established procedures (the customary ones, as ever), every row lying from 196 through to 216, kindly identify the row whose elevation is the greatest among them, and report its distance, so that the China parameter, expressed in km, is 205.0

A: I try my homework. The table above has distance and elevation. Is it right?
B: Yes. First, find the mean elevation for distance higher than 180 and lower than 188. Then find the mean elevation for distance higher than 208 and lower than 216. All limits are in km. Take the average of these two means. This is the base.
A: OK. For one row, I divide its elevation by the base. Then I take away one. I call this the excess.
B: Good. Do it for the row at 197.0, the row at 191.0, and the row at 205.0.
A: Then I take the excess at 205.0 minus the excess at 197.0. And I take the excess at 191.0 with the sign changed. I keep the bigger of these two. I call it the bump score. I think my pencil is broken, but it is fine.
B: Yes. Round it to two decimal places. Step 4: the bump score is 0.42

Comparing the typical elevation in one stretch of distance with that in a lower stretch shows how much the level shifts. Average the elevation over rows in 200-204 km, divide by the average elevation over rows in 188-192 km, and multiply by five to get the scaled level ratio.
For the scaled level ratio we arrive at 6.1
